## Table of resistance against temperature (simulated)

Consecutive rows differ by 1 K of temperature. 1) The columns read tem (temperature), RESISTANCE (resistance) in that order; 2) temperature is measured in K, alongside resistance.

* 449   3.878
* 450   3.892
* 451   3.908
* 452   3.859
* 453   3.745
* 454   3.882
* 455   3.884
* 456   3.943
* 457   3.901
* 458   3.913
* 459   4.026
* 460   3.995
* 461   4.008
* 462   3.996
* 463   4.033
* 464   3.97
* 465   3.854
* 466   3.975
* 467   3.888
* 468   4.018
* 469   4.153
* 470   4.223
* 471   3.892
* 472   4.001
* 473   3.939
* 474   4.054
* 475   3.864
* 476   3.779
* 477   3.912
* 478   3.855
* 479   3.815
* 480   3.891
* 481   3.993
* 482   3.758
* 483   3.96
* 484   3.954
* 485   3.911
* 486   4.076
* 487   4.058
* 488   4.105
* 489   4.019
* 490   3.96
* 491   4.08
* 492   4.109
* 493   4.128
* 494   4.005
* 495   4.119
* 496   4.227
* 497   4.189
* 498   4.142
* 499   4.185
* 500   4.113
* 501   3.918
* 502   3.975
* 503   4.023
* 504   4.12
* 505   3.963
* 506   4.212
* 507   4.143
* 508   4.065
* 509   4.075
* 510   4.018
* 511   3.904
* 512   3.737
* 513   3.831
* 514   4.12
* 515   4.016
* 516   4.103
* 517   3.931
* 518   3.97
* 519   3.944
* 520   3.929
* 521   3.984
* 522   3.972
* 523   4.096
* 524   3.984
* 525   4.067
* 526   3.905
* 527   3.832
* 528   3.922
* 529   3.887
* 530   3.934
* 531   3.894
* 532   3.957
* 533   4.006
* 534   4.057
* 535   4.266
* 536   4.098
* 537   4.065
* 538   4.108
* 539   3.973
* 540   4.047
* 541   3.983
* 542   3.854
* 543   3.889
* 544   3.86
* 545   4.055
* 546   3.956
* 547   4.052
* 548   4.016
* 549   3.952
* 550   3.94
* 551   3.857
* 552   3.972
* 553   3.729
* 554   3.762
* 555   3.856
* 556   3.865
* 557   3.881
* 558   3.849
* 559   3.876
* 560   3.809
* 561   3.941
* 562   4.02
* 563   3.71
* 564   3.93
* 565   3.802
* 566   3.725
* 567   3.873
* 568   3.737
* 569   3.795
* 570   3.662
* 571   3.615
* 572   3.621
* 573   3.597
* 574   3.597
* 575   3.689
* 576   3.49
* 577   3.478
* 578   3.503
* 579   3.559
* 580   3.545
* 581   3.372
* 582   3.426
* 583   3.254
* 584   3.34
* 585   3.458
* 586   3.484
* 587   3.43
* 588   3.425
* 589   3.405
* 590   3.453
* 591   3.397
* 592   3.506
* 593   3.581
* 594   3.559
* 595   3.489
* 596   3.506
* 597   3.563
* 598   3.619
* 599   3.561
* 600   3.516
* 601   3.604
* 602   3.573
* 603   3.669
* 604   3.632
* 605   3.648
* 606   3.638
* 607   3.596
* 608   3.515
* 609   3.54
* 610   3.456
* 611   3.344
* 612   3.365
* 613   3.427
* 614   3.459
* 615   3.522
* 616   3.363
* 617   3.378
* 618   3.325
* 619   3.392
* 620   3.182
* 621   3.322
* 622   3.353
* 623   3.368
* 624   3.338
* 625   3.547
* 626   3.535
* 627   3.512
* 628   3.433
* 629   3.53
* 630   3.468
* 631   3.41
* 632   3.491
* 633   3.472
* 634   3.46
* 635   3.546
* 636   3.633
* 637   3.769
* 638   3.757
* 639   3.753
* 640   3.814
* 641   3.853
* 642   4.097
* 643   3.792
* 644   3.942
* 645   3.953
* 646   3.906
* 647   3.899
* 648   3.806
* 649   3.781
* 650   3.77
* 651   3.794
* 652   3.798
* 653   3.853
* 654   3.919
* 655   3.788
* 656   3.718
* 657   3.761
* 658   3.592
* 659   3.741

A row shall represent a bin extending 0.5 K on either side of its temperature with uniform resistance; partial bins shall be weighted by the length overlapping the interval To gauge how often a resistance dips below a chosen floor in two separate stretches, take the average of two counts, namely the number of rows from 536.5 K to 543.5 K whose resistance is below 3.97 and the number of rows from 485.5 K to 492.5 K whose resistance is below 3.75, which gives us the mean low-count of 1.00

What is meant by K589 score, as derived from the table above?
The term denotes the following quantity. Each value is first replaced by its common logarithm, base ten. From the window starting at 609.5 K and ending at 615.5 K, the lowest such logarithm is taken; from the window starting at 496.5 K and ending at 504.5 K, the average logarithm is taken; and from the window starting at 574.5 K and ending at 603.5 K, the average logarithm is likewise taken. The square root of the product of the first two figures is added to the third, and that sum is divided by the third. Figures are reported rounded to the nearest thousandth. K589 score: 2.041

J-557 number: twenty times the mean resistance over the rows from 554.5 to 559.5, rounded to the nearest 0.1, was 77.3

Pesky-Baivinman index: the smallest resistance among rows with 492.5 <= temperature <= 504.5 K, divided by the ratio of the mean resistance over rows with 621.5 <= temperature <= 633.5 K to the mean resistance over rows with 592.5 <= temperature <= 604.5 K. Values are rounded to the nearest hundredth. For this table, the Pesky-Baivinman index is 4.05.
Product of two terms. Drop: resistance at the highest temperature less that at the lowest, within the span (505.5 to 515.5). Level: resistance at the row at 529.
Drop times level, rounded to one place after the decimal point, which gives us -0.8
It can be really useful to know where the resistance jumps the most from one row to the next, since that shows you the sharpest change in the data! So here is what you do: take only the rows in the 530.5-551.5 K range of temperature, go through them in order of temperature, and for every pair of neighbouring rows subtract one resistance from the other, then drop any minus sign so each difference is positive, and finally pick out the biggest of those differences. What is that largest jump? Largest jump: 0.21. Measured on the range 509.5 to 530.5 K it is 0.29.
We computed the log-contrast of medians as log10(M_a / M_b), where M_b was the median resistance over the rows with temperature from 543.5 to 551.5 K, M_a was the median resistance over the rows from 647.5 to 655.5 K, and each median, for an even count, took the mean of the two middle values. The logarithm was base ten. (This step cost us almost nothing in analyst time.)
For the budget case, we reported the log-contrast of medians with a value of -0.02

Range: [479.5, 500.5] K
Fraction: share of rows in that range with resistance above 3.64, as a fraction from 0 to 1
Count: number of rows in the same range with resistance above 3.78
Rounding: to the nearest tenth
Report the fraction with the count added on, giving 21.0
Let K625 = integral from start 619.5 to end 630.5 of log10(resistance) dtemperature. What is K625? 5.87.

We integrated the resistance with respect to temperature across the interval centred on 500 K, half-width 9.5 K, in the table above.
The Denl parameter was 78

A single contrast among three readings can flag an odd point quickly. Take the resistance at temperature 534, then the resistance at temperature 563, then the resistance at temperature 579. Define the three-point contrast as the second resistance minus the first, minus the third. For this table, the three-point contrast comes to -3.91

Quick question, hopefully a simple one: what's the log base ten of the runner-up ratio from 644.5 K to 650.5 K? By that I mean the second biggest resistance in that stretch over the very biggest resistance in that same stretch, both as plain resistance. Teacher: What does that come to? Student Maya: -0.0052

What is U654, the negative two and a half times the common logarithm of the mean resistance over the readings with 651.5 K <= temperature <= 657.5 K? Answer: -1.45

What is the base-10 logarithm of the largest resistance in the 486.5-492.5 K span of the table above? 0.614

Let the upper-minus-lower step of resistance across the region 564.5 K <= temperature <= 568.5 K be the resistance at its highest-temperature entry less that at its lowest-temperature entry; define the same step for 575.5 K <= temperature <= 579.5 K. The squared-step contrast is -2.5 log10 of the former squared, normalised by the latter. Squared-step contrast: 3.0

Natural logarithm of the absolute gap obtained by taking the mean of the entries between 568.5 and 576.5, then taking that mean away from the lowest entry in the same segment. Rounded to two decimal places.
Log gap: -1.94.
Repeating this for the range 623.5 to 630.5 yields -1.95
